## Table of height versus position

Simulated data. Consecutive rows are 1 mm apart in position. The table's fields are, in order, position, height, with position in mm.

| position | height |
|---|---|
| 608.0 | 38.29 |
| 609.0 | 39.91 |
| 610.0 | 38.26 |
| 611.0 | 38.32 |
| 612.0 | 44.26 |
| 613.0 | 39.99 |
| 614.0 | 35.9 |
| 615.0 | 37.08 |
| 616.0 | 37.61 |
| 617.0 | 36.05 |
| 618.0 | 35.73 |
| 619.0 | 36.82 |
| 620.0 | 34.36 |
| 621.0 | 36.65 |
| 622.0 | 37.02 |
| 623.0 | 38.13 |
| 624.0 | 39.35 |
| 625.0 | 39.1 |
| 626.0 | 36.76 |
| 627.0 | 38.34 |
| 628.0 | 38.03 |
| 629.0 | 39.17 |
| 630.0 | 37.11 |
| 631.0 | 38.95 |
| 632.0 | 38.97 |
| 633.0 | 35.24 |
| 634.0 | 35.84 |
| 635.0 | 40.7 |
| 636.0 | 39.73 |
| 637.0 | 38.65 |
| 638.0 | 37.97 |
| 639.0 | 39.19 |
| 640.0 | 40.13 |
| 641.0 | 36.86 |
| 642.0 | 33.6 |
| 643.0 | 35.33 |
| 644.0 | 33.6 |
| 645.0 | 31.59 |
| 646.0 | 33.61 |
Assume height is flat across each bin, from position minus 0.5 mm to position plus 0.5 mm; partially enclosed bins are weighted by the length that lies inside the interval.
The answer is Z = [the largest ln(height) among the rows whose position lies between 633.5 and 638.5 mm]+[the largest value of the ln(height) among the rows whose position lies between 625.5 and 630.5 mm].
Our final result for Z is 7.37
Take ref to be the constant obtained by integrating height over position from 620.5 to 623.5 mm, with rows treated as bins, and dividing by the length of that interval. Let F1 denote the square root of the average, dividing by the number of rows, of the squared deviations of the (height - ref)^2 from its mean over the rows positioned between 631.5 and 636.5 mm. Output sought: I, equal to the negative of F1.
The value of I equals -3.5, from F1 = 3.5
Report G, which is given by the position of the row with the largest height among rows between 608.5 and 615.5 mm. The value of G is 612.0 mm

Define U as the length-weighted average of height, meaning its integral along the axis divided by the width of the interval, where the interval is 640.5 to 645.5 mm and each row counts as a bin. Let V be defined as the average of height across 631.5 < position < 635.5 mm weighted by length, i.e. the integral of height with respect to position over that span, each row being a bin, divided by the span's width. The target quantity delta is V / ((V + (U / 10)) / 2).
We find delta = 1.83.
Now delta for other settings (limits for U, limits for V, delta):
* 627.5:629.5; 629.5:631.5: 1.82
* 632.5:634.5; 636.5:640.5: 1.83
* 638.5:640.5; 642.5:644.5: 1.79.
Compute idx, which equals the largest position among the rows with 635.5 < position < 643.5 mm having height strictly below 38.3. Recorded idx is 643.0 mm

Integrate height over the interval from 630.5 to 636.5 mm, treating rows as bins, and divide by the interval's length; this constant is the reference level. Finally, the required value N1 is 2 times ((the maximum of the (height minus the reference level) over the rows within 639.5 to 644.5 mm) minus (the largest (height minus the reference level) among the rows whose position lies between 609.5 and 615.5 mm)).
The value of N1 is -8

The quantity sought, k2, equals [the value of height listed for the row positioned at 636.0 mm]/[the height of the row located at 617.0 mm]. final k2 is 1.10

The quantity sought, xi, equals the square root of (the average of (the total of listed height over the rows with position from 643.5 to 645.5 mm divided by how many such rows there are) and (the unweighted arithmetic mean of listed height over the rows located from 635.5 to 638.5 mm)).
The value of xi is 5.97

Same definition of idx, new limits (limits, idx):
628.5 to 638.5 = 638.0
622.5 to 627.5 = 626.0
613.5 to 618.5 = 618.0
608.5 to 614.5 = 614.0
